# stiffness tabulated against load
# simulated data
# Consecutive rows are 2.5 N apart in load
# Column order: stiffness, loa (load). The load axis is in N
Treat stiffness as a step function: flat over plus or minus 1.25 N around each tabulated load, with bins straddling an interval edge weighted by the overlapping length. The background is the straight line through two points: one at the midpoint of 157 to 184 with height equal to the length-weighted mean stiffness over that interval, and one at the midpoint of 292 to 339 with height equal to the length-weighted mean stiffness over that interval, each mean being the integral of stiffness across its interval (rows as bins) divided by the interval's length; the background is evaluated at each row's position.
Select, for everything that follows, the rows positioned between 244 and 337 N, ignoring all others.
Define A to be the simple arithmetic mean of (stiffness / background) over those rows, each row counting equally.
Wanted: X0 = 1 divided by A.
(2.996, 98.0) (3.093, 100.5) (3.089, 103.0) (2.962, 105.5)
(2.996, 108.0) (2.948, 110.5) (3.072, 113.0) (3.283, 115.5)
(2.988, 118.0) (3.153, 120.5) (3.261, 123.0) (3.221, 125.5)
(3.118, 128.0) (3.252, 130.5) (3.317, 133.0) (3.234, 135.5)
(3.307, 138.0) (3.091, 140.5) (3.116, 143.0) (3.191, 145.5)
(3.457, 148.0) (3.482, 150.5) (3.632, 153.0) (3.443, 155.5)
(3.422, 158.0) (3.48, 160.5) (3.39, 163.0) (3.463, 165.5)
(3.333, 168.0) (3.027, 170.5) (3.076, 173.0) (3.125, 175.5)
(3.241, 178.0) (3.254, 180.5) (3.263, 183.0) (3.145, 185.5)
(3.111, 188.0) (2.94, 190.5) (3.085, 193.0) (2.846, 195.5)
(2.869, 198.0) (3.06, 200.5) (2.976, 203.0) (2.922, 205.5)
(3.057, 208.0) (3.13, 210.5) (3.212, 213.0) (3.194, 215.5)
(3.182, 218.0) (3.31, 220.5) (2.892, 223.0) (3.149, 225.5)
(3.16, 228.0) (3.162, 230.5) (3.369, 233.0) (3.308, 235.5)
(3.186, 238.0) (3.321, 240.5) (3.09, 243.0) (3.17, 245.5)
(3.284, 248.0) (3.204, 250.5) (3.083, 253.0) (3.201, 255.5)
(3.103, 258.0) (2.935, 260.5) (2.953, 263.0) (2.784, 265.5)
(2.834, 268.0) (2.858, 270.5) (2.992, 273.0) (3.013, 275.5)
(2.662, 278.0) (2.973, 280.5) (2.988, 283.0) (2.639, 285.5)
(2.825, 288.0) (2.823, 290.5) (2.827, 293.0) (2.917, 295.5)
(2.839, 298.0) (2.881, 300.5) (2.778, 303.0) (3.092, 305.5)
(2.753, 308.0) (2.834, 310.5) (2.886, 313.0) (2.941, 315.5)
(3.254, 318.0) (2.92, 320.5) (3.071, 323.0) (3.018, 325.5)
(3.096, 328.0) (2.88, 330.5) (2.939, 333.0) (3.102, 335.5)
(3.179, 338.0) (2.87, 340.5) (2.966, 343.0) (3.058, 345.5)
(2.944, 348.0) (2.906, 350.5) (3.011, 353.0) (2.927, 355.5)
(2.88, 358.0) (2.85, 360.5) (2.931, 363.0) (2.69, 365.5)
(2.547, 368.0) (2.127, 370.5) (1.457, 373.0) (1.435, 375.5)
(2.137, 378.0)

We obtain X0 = 1.02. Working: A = 0.98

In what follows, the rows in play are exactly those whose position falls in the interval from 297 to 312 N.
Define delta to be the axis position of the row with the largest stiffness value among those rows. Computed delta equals 305.5 N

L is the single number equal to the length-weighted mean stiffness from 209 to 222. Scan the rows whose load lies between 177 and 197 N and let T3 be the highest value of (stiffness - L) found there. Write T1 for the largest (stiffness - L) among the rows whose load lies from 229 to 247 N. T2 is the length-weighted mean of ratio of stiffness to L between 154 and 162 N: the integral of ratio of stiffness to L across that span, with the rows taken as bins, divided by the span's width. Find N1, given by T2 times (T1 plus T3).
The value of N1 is 0.26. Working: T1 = 0.17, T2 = 1.08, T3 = 0.07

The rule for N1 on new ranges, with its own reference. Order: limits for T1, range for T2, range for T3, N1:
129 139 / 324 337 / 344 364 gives -0.02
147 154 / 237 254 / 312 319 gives 0.49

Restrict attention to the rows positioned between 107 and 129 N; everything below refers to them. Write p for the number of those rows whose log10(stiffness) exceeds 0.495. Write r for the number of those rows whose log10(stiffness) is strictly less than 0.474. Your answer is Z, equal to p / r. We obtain 4.00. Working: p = 4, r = 1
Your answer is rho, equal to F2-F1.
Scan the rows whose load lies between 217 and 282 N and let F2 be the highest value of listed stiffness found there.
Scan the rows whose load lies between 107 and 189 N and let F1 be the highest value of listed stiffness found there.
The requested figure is -0.3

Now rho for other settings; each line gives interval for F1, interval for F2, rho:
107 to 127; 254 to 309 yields -0.1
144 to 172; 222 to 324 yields -0.3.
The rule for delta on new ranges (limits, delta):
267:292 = 275.5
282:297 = 283.0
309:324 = 318.0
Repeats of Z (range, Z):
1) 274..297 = 0.00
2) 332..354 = 0.20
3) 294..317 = 0.00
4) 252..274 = 0.20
